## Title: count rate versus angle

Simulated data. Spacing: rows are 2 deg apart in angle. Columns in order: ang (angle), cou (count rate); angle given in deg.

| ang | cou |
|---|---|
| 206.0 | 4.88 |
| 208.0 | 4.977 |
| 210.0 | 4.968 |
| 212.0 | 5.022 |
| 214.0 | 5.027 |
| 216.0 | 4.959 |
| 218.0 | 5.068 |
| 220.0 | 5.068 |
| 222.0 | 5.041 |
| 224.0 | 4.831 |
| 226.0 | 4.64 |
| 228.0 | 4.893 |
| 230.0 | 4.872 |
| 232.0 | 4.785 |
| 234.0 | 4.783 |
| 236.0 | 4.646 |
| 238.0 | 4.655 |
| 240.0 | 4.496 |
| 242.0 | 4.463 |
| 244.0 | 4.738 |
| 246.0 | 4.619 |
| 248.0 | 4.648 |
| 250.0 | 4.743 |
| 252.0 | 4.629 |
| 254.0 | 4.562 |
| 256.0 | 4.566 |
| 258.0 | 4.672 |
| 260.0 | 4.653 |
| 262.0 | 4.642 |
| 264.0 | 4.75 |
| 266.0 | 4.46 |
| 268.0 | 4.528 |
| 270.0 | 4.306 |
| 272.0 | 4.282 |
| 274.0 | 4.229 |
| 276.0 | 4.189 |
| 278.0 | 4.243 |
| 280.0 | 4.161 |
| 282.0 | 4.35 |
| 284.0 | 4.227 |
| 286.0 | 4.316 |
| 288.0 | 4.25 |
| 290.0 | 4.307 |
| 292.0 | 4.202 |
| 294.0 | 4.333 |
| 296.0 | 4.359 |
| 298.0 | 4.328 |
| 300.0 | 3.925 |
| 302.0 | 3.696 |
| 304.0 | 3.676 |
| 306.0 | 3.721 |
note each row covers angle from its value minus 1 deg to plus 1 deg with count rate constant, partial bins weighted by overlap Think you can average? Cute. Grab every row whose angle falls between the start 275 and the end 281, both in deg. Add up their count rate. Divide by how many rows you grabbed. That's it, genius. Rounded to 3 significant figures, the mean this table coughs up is 4.20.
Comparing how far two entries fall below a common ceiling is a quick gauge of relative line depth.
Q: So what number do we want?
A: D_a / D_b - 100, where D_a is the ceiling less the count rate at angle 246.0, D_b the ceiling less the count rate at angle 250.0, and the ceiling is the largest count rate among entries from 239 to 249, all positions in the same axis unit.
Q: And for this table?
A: -124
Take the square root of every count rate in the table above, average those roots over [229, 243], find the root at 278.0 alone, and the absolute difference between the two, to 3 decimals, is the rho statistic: 0.101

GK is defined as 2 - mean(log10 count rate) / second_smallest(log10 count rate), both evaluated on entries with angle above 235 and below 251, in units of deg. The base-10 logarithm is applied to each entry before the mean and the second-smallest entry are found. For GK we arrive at 0.98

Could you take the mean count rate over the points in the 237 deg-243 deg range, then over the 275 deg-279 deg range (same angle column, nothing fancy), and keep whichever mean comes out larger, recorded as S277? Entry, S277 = 4.54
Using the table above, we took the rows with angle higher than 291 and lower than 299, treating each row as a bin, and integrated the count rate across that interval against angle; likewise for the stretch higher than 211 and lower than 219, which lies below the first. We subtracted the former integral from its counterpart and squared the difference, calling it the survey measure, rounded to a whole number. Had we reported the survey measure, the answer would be 33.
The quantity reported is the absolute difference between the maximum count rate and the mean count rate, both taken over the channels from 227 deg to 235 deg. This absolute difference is 0.060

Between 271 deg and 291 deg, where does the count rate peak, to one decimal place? 282.0 deg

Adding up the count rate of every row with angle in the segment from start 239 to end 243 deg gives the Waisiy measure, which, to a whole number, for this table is 9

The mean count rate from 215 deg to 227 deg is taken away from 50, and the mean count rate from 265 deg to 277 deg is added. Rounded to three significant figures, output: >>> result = 49.4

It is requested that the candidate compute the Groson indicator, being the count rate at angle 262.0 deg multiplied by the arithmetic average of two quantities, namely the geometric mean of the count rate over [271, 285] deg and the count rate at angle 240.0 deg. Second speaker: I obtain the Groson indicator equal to 20.3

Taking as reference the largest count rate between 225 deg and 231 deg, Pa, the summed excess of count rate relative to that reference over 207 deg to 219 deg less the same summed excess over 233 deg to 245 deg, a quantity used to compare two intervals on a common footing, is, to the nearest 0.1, 2.2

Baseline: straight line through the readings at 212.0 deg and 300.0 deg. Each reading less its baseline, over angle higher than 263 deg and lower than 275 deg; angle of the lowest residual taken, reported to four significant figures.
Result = 274.0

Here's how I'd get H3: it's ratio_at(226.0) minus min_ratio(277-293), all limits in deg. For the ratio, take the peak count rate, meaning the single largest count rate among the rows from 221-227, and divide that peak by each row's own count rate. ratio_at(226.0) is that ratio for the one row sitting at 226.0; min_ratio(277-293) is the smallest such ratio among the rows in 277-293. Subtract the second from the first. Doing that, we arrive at -0.07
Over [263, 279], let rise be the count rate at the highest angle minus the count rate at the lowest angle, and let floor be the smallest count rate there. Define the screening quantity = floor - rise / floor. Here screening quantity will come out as 4.31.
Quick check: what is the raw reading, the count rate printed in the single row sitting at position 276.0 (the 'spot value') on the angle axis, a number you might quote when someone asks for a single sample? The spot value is 4.189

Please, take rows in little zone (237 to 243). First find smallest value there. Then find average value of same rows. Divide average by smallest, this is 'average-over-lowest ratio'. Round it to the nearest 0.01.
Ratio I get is 1.02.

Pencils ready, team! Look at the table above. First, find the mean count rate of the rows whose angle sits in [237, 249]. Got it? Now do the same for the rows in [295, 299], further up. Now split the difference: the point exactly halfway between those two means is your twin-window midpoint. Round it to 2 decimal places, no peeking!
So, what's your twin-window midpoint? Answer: 4.47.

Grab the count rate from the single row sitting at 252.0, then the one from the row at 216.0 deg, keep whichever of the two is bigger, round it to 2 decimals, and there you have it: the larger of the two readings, 4.96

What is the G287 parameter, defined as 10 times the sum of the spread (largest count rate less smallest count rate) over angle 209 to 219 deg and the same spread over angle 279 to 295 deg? 3.0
